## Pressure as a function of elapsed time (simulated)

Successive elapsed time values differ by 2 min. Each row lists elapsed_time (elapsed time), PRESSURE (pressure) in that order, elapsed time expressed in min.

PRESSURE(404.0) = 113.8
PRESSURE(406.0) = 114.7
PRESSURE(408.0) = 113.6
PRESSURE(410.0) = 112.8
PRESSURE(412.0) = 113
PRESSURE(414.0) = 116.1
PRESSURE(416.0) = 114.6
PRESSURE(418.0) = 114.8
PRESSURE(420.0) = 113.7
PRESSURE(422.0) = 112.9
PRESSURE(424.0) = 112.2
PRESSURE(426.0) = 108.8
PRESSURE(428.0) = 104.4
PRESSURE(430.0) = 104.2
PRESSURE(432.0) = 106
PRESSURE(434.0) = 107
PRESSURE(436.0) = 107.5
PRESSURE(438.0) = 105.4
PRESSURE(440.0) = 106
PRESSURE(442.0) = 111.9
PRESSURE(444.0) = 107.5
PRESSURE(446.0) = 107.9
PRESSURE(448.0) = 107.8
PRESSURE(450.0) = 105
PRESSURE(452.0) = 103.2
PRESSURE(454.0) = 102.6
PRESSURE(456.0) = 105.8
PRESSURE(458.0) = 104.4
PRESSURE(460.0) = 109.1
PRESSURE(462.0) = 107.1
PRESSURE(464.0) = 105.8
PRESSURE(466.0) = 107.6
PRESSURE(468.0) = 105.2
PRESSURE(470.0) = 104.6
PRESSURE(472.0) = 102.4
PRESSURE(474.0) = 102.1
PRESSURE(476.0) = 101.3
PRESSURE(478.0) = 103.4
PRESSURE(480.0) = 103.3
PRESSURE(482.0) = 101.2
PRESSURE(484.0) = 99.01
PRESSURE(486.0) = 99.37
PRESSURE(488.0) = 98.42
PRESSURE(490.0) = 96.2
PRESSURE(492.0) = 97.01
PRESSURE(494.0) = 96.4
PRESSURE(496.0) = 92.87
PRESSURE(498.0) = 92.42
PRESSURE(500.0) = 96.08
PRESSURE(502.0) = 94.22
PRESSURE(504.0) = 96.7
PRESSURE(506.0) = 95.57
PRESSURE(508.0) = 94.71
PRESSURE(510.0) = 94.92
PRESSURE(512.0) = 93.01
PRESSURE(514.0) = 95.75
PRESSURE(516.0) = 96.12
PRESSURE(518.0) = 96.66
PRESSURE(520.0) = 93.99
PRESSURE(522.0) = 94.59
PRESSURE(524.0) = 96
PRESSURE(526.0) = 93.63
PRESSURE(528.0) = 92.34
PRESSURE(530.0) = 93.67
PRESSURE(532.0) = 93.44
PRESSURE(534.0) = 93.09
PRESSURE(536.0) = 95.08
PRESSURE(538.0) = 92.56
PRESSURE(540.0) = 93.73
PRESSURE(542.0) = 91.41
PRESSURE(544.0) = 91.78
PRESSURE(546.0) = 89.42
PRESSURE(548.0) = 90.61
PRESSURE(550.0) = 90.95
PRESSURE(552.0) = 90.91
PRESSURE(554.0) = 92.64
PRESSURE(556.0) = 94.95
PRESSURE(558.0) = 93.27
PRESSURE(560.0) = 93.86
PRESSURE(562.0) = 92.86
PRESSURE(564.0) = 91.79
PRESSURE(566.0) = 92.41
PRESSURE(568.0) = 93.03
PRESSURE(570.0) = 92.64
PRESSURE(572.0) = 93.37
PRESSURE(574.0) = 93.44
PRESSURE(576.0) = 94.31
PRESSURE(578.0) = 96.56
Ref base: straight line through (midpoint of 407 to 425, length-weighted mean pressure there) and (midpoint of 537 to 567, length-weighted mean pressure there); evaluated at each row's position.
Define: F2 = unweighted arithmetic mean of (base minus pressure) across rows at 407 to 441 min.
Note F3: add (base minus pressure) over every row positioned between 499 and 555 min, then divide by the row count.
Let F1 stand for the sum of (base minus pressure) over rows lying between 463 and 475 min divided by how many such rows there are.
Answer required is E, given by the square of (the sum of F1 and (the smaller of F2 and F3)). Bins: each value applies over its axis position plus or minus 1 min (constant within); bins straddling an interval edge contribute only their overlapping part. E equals 9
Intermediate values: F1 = 0.7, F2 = 2.3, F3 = 2.47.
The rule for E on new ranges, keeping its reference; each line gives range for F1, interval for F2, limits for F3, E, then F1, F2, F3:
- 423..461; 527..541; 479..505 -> 21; 3.0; 1.6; 4.54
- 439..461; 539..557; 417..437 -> 8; 1.9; 1.0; 2.85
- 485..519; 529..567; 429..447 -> 23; 4.5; 0.3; 3.22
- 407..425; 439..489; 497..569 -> 3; 0.0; 1.7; 1.66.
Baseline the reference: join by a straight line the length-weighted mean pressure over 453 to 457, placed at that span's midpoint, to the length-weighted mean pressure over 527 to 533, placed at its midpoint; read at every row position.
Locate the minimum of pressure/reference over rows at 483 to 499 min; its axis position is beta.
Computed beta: 498.0 min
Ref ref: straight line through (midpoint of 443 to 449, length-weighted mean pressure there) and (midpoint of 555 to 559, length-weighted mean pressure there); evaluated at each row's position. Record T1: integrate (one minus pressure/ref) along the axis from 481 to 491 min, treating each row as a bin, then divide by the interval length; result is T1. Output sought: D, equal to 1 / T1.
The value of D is 26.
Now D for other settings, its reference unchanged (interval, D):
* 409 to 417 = -48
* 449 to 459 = 42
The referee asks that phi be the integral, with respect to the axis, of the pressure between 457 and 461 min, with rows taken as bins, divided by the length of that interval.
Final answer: 107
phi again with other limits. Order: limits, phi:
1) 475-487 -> 101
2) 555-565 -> 93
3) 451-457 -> 104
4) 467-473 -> 104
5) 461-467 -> 107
